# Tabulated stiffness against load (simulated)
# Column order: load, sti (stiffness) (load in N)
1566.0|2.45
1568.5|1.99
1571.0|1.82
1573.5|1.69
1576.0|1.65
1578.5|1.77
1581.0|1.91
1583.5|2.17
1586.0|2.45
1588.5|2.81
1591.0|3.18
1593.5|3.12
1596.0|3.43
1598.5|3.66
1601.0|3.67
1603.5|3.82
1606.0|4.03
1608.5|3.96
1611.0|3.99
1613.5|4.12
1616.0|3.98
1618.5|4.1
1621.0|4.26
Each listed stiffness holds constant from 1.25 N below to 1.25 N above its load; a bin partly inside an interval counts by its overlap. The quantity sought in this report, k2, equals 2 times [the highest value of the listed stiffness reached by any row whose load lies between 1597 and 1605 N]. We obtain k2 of 7.6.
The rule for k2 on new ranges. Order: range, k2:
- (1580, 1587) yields 4.9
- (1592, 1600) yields 7.3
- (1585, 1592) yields 6.4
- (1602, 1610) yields 8.1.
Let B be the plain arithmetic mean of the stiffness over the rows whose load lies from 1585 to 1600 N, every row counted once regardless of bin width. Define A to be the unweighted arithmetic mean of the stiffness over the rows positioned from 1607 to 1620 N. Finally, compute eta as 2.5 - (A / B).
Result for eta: 1.2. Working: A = 4.0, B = 3.1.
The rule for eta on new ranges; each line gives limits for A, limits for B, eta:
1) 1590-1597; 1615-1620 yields 1.7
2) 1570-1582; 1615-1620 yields 2.1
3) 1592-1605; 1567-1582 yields 0.5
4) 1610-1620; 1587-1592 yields 1.1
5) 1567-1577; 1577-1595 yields 1.8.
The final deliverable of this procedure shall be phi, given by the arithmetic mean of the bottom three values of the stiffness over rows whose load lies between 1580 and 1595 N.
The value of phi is 2.2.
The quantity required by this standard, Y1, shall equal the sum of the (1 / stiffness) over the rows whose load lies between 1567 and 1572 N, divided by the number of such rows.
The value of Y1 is 0.53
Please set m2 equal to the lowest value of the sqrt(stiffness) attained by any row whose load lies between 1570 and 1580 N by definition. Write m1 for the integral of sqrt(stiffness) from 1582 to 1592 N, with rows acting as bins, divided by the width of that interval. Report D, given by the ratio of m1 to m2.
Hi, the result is 1.3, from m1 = 1.61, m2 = 1.3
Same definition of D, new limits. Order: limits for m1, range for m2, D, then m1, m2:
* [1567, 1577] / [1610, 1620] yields 0.7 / 1.34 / 2.0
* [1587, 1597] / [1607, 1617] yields 0.9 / 1.76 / 2.0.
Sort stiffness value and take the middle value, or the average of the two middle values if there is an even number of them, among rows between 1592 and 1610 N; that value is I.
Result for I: 3.7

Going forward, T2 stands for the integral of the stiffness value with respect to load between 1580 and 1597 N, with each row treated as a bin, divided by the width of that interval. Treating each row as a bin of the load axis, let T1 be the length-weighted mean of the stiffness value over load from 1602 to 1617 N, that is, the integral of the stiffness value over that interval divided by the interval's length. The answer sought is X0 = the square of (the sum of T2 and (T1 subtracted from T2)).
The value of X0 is 2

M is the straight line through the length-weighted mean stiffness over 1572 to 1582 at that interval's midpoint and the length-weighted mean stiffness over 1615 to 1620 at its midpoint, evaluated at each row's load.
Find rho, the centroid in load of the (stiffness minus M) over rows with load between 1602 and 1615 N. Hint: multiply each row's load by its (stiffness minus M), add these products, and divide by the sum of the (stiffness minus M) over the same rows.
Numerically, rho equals 1607.5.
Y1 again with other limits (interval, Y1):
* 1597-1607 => 0.26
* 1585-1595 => 0.35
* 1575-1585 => 0.54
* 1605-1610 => 0.25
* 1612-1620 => 0.25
